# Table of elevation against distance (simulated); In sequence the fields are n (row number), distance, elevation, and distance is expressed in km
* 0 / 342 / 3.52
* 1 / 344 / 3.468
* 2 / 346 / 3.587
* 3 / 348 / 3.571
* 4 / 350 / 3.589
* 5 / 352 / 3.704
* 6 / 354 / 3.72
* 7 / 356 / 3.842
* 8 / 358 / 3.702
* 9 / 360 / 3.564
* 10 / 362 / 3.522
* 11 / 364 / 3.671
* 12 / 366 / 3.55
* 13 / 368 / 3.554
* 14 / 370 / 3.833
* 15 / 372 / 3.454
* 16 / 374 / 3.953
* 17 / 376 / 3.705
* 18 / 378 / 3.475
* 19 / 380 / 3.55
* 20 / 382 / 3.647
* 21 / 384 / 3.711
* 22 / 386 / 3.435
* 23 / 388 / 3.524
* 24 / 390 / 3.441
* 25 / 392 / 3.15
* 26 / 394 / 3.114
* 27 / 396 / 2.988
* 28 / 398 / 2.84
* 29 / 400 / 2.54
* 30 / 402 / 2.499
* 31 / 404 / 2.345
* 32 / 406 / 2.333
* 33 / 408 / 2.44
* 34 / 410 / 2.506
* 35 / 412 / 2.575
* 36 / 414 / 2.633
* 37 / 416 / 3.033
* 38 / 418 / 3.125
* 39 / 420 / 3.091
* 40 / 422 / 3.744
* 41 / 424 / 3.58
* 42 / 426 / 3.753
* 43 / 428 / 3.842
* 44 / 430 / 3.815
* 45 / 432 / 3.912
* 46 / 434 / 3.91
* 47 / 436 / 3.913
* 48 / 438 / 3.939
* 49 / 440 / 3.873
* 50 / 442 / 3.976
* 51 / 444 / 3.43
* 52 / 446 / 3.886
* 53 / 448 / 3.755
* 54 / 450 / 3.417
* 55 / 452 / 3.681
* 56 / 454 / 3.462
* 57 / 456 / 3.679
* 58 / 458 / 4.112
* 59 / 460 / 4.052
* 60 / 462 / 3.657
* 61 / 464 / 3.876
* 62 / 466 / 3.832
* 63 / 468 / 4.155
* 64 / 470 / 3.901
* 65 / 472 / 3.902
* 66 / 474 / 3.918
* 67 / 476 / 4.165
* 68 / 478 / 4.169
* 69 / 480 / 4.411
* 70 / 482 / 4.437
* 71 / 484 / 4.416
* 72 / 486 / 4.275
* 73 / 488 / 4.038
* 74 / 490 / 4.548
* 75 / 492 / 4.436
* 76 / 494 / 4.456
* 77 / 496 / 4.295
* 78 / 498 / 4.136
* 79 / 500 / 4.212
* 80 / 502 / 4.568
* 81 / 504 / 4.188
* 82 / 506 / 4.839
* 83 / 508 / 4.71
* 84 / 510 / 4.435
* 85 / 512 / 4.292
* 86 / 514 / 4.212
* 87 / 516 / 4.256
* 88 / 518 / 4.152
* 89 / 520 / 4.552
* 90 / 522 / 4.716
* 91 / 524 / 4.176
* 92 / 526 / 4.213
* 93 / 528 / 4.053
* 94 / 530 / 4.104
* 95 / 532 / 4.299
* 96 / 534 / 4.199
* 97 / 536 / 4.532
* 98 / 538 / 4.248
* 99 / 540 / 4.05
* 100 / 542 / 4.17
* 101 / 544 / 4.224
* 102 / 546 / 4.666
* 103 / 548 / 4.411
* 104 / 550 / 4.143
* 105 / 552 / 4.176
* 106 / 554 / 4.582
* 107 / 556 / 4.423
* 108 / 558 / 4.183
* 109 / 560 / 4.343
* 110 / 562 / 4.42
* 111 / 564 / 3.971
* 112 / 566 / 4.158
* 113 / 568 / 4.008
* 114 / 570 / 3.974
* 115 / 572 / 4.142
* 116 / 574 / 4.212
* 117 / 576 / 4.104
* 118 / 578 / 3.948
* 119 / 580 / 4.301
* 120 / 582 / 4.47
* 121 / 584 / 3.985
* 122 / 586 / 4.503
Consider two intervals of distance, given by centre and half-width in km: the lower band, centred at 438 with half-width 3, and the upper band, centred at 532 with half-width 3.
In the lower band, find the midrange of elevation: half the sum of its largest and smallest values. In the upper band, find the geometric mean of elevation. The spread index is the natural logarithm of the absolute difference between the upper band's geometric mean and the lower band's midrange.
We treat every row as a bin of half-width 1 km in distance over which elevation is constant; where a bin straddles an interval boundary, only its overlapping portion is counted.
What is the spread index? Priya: -1.2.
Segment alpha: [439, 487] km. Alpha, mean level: 3.93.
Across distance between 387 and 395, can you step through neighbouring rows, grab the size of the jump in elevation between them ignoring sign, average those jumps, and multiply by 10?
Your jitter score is 1.4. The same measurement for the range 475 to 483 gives 0.9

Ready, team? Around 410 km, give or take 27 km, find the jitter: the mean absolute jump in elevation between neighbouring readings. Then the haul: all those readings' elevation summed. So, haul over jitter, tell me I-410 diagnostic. 621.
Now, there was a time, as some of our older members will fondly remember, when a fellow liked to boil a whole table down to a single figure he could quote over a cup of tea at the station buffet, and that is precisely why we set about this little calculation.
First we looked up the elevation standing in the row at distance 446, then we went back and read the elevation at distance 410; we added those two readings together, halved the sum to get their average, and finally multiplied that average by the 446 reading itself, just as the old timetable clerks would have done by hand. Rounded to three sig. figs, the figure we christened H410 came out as 12.4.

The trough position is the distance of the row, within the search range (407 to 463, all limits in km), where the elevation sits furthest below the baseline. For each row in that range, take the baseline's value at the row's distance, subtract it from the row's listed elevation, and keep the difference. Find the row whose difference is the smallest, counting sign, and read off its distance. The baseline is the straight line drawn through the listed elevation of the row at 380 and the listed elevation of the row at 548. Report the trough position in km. 408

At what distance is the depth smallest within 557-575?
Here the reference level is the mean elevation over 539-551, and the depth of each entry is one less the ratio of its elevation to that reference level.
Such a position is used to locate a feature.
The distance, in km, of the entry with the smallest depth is 562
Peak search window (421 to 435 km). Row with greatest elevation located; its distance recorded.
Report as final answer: 432 km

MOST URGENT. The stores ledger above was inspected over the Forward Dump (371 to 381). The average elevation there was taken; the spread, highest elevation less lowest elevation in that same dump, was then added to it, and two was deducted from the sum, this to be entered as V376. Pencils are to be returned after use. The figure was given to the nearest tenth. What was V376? 2.1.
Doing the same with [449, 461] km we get 2.4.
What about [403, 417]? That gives 1.3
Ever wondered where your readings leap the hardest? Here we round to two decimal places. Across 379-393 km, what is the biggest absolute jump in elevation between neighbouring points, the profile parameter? 0.29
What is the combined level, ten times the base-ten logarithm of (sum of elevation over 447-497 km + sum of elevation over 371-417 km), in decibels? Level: 22.4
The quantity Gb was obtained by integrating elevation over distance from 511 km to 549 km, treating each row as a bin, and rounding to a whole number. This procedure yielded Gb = 163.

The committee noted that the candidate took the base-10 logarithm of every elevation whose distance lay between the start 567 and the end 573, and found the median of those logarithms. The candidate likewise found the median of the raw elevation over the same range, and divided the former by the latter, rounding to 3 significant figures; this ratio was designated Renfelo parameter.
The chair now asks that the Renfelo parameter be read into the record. 0.150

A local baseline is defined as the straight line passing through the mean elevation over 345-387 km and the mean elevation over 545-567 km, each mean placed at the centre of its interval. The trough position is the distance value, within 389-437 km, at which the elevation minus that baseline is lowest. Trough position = 406 km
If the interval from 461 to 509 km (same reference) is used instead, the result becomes 462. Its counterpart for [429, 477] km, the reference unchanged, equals 450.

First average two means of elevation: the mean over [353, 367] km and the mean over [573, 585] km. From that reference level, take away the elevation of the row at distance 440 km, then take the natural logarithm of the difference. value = -3.3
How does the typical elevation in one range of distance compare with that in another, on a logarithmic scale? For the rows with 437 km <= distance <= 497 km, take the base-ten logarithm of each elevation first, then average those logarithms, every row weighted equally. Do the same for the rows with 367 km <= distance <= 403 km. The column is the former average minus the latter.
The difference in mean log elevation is 0.08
